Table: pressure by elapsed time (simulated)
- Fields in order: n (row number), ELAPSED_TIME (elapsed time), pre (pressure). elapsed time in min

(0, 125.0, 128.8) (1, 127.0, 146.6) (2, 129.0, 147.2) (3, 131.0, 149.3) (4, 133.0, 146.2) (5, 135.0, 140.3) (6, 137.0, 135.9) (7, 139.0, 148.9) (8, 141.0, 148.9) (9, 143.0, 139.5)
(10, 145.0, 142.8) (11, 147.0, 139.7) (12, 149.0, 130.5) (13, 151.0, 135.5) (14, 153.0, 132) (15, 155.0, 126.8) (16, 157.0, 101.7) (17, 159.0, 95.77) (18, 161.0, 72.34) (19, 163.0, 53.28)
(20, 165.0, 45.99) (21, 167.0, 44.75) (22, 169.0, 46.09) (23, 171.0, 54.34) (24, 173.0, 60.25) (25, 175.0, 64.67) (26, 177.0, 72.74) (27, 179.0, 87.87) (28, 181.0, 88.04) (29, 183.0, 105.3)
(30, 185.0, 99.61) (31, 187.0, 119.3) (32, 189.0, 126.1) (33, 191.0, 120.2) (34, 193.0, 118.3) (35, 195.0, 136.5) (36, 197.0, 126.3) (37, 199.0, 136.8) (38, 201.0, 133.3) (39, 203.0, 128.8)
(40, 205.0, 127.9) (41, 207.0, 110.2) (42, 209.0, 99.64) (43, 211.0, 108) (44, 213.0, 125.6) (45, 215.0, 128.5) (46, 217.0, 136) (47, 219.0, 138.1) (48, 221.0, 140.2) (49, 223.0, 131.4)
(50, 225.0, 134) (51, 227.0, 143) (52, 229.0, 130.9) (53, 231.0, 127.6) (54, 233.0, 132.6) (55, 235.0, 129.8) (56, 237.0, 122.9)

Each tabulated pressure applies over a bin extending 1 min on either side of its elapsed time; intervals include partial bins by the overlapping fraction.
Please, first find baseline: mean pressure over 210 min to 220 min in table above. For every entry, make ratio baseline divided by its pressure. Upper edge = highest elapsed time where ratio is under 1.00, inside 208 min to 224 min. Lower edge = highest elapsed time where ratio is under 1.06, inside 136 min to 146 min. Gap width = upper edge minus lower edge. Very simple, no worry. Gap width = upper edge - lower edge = 78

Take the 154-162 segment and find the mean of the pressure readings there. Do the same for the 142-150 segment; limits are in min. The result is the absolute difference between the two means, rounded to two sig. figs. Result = 39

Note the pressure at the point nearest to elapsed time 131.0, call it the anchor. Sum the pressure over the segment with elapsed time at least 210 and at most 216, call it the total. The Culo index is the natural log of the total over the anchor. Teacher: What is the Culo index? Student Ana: 0.89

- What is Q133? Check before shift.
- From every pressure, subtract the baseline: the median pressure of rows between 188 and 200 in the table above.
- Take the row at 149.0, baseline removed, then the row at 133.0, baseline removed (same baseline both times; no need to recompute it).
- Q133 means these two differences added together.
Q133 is 24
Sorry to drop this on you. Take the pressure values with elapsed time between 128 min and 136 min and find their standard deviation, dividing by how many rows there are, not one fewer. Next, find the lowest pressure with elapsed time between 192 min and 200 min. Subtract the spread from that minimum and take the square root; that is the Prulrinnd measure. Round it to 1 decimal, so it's 10.7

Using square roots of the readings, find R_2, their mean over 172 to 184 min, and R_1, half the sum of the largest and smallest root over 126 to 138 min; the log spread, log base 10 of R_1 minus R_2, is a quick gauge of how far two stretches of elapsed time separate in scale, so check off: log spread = 0.5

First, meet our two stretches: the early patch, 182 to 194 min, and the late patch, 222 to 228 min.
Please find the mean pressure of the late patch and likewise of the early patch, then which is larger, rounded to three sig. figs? 136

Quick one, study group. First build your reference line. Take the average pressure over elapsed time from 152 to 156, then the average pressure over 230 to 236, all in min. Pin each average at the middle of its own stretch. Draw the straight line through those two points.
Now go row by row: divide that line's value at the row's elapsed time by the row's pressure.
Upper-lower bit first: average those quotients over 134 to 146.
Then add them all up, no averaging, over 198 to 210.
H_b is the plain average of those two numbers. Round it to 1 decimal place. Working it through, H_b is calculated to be 3.7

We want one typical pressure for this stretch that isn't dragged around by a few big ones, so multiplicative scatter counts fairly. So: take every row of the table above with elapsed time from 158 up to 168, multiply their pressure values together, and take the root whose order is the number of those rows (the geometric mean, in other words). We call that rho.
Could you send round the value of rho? 60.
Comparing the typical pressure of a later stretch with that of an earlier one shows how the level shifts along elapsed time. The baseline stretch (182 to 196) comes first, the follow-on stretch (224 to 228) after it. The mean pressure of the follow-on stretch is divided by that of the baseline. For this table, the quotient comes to 1.2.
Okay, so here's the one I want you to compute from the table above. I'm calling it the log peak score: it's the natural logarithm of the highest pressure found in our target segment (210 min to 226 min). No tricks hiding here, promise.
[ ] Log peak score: 4.94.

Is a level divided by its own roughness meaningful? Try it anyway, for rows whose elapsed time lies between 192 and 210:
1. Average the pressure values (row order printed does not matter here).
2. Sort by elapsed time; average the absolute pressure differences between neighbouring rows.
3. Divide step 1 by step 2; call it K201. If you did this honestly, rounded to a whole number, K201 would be 13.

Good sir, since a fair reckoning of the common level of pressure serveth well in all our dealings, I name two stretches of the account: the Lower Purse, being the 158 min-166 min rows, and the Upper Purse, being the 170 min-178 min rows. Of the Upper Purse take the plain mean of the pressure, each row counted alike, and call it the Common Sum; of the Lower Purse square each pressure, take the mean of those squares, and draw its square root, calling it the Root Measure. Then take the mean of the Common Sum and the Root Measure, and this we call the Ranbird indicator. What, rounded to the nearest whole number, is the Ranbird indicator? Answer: 66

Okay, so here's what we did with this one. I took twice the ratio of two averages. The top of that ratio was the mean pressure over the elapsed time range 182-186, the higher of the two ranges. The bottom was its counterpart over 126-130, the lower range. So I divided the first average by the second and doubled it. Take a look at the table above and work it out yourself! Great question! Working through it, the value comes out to 1.4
